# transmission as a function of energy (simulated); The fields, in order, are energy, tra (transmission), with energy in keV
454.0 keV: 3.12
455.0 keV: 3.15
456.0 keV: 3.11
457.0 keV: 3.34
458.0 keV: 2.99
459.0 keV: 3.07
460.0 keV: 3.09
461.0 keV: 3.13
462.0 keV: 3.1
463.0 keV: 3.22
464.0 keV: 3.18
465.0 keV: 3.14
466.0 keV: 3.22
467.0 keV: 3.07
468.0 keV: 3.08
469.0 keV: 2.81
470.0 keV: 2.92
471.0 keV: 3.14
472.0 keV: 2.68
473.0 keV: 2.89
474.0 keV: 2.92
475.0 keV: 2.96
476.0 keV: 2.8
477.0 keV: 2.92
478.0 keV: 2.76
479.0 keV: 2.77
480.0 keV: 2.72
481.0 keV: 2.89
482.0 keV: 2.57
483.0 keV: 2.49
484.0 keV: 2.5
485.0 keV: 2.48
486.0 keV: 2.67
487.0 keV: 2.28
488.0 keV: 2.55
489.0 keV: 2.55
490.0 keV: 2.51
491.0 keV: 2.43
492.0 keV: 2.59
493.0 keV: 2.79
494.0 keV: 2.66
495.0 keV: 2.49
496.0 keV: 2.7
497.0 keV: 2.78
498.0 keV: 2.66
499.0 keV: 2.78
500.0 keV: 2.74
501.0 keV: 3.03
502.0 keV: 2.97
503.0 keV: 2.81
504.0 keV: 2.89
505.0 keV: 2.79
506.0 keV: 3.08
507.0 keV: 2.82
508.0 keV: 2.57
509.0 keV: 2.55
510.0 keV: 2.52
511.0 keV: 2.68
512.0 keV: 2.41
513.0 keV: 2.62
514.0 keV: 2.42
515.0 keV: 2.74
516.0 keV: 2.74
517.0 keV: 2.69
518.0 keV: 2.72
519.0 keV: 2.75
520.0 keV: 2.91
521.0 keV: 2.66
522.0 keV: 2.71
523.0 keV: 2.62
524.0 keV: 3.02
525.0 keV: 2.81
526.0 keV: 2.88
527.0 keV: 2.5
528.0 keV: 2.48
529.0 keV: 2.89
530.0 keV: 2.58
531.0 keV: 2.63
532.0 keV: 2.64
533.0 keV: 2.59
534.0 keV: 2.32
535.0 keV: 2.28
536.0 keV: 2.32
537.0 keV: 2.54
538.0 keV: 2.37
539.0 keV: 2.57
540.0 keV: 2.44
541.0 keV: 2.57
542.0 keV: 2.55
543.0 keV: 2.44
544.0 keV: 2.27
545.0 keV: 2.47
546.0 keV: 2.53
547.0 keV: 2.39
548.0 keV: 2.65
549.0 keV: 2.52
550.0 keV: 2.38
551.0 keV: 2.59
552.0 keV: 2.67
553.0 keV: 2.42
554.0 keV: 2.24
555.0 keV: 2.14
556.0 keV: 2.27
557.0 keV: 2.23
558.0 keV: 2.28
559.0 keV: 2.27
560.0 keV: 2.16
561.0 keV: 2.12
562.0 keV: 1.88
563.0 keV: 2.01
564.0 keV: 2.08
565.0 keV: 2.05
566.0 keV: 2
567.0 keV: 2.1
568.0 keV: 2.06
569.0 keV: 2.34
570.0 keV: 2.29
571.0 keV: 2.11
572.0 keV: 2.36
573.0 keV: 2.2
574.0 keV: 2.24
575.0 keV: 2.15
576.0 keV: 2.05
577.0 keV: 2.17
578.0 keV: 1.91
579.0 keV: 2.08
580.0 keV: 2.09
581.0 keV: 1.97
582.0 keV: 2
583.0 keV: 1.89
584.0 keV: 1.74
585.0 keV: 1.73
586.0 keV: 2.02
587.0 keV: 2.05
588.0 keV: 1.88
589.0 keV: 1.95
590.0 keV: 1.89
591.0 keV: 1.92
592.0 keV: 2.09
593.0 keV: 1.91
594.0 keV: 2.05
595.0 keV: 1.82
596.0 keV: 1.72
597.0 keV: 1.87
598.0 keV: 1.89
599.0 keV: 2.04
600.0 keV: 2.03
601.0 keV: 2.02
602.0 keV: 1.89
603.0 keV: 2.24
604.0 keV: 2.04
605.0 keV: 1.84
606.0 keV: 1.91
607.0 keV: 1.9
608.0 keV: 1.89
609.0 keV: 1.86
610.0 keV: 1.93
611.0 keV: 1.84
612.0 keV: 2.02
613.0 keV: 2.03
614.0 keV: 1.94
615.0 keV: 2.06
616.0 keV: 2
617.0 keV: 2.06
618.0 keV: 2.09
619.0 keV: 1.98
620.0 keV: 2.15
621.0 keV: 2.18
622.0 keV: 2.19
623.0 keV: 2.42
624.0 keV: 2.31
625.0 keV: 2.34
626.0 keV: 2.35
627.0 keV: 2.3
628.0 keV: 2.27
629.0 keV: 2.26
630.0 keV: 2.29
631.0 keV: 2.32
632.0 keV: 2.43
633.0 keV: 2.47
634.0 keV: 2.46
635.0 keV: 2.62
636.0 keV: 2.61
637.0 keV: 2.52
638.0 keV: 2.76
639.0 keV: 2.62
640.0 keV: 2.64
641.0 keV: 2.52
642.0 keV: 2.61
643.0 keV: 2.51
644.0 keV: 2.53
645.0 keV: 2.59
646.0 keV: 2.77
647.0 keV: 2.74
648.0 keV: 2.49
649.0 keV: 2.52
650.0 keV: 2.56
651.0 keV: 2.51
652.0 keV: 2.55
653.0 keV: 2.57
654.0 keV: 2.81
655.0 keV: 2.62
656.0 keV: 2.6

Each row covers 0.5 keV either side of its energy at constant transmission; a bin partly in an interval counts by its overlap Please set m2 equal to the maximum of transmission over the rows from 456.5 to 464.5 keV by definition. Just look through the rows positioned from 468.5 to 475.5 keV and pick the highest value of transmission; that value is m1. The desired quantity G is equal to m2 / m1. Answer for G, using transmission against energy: 1.06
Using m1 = 3.14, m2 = 3.34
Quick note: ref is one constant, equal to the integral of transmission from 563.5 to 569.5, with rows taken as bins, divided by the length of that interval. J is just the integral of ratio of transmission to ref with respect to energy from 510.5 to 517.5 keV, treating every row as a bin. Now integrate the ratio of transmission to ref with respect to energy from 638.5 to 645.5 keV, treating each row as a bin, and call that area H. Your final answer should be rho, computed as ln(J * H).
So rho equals 4.31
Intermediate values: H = 8.6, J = 8.7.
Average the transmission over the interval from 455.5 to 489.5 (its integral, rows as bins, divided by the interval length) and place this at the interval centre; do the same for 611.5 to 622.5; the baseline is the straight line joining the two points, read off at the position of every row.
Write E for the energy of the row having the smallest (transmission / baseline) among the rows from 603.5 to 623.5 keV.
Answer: 605.0 keV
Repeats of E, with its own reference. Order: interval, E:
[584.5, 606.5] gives 585.0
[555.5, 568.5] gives 562.0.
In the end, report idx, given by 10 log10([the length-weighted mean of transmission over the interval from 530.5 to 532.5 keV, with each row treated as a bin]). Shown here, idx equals 4.2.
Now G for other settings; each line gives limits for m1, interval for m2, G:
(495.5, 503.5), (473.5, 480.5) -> 0.98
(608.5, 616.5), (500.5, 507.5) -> 1.50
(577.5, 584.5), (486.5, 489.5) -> 1.22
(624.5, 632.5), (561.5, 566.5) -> 0.86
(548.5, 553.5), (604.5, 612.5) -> 0.76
